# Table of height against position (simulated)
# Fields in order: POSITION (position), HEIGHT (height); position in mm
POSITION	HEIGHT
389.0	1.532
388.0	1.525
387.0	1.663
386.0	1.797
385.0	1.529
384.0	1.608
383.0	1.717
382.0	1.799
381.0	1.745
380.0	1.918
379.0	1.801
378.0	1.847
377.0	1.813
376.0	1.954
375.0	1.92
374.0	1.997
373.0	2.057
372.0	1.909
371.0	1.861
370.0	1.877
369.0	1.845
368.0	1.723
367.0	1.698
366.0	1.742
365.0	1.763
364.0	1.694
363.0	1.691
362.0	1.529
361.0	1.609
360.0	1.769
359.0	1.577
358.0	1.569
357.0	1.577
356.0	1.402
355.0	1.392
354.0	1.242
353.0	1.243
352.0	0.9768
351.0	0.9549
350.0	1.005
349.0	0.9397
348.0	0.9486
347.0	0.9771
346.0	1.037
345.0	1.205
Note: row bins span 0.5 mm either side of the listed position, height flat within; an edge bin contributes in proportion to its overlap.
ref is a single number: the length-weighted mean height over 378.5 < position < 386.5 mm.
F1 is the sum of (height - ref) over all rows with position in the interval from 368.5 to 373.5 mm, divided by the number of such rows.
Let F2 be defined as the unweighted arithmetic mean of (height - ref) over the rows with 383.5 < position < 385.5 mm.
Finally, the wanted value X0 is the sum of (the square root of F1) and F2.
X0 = 0.24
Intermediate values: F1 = 0.17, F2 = -0.17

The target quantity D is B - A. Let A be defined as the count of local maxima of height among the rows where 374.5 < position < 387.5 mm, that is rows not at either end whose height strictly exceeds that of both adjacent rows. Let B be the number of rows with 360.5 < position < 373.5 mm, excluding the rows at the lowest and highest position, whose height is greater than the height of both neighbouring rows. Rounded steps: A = 5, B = 2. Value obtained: -3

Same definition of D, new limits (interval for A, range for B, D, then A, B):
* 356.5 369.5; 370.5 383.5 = 3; 2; 5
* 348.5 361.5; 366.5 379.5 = 0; 4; 4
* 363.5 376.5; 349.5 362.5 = 0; 3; 3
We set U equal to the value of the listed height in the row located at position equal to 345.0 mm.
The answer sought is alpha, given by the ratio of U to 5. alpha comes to 0.24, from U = 1.205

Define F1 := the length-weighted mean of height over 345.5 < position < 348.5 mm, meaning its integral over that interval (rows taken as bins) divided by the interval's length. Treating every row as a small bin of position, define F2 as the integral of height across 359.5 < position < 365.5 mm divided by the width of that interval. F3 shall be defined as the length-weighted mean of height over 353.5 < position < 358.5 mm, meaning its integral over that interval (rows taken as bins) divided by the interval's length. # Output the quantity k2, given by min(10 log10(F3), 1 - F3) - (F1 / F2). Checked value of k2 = -1.0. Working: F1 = 1.0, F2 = 1.68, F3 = 1.4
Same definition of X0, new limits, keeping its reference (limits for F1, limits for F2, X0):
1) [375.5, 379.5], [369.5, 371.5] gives 0.47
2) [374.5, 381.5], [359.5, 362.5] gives 0.24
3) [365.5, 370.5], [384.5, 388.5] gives 0.08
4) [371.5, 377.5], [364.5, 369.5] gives 0.46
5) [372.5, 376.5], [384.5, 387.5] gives 0.42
